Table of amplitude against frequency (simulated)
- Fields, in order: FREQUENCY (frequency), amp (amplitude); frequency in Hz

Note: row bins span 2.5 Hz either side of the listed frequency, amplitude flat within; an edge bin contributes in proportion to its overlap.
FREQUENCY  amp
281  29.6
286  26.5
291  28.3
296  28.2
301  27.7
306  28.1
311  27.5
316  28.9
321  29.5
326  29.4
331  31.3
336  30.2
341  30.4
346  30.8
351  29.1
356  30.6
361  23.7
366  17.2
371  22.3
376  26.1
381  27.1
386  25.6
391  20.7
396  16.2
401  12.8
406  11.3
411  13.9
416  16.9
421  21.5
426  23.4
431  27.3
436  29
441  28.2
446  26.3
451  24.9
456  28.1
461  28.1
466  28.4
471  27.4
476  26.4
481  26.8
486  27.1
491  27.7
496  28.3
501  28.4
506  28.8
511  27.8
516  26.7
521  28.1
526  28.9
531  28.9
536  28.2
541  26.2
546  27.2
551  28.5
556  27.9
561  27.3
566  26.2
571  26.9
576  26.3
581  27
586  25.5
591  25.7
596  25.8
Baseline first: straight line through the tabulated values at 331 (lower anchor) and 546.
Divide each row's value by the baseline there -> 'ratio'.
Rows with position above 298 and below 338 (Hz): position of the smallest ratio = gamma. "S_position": 311 Hz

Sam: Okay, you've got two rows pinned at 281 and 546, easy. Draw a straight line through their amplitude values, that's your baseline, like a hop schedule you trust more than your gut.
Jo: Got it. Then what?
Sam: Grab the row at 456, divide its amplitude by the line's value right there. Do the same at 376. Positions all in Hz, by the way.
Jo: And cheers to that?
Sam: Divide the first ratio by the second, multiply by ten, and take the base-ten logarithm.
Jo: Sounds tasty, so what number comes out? 1.04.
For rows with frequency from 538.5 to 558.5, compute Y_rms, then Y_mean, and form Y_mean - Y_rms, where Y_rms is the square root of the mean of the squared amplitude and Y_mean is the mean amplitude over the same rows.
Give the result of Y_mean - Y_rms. -0.013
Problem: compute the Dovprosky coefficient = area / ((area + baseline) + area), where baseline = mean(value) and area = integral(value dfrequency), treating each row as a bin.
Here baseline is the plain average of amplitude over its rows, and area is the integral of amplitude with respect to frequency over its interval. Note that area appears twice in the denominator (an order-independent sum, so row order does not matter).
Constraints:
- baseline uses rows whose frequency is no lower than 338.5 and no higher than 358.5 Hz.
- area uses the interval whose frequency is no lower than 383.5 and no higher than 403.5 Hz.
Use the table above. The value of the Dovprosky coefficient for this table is 0.481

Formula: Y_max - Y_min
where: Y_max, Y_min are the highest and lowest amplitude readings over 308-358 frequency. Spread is 3.8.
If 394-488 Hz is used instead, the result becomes 17.7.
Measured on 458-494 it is 2.0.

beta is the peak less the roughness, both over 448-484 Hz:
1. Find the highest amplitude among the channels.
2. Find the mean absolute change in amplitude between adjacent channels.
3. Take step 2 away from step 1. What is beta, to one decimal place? 27.4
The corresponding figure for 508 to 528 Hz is 27.8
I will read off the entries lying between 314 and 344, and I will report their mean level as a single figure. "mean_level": 30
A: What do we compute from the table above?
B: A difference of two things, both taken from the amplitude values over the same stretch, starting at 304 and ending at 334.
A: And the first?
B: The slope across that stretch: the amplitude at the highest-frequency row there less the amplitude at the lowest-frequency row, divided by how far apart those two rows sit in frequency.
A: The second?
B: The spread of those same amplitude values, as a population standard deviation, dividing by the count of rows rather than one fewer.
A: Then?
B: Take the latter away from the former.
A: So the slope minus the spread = -1.1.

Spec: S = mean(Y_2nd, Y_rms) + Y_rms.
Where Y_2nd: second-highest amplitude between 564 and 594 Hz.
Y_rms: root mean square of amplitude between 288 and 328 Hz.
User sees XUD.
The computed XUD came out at 56.1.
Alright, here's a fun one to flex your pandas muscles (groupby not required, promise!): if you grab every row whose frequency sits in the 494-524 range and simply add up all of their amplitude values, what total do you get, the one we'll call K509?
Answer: 168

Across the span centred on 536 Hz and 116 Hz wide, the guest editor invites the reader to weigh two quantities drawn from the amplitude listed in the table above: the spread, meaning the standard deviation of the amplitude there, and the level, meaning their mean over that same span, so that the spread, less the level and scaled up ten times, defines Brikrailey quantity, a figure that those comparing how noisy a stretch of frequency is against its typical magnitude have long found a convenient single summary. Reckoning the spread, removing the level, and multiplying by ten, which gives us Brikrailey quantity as -264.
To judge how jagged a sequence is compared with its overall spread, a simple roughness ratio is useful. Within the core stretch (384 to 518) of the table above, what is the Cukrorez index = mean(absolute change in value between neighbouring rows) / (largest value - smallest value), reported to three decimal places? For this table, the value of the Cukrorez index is 0.100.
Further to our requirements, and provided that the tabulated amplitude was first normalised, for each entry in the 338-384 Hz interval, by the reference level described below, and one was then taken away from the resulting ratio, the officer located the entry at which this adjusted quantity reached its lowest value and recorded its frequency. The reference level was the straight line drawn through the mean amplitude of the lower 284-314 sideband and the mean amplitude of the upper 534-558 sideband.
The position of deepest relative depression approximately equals 366 Hz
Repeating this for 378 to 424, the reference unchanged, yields 406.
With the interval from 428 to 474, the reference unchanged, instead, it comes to 451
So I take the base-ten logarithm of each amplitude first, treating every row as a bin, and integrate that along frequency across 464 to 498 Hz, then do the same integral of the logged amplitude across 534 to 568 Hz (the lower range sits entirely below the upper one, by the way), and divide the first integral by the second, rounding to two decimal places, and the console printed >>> 1.00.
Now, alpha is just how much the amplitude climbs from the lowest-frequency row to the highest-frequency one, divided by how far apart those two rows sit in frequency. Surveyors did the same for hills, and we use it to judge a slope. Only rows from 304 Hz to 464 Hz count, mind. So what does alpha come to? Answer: 0.00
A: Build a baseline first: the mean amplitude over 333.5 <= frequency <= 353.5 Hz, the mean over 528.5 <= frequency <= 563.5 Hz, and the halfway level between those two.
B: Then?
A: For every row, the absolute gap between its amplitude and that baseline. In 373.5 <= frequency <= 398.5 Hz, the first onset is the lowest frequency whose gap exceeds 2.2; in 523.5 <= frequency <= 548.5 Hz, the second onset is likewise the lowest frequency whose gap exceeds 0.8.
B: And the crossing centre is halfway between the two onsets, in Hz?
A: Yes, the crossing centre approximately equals 458.5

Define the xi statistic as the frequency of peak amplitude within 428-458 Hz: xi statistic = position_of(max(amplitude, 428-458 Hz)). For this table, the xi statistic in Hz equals 436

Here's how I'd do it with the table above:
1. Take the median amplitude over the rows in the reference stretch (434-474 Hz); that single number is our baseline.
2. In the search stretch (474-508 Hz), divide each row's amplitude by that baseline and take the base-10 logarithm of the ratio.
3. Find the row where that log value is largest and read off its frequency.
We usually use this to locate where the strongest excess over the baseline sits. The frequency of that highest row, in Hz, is 506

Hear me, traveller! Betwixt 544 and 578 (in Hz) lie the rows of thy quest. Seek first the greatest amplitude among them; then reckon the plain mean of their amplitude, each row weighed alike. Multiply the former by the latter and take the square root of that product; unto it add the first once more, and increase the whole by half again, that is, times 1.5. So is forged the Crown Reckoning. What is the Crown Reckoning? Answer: 84.5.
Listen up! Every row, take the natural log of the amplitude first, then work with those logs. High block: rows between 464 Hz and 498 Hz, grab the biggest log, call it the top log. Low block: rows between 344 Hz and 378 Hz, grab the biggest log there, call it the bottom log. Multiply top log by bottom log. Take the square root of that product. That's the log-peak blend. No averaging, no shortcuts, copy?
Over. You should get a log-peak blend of 3.39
